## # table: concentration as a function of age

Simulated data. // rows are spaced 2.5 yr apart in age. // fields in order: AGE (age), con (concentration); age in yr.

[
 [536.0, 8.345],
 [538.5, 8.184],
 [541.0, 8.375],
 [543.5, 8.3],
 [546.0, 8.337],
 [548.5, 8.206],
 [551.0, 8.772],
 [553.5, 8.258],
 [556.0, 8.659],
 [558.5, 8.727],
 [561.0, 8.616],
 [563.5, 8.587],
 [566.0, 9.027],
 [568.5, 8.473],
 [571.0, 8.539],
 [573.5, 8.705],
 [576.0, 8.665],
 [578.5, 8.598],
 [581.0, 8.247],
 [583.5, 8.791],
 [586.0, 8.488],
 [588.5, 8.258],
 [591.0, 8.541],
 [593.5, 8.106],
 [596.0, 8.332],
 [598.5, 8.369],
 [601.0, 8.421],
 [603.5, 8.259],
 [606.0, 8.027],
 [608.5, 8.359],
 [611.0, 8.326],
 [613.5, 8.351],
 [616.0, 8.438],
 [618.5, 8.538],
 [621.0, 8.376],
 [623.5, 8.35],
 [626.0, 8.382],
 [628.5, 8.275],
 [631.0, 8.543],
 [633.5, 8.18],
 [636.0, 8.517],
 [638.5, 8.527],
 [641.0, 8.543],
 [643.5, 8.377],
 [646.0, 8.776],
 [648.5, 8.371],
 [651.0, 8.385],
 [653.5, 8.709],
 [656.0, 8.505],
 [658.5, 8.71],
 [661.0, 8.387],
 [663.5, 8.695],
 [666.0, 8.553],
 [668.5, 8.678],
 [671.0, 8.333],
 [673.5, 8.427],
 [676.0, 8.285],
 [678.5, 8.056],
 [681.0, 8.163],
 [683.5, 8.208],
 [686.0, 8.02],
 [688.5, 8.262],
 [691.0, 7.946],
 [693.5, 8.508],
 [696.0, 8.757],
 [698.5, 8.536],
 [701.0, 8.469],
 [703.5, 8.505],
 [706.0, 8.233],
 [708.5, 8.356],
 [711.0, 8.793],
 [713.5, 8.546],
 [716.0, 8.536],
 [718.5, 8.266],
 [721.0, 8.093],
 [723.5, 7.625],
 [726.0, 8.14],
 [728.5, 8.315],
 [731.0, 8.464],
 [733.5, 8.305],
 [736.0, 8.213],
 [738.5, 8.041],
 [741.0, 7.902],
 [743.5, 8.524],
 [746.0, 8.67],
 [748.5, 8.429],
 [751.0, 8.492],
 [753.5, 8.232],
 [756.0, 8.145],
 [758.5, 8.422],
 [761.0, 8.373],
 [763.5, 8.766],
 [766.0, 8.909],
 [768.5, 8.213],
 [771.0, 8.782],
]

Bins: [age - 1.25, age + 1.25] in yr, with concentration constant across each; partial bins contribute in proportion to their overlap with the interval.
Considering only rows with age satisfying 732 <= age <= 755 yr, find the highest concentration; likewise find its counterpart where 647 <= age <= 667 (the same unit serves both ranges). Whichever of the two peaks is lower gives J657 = 8.670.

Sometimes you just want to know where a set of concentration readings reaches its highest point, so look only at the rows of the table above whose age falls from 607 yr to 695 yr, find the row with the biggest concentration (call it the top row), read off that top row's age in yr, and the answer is 646.0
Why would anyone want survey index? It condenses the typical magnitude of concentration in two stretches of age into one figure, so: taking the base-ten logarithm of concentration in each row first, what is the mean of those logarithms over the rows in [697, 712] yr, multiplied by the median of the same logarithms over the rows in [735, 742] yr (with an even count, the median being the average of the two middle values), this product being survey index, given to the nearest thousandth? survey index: 0.840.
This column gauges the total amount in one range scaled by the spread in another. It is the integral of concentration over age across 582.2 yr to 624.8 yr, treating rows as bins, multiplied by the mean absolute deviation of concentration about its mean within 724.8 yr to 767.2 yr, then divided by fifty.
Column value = 1.42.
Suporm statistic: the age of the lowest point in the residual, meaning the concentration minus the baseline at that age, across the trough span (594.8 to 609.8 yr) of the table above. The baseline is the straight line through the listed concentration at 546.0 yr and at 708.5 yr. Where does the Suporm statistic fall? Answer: 606.0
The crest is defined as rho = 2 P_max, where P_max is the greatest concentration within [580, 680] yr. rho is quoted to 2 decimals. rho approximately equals 17.58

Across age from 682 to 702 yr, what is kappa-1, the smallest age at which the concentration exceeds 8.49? 693.5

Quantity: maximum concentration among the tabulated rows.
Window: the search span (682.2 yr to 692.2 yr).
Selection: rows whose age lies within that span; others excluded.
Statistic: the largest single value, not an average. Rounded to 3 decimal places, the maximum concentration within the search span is 8.262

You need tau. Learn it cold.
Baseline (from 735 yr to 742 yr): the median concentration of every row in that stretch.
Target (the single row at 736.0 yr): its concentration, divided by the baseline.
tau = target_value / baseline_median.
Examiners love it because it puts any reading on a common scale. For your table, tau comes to 1.02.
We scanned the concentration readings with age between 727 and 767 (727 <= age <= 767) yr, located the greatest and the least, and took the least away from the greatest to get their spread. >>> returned 1.01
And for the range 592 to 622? 0.51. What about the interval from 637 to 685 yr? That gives 0.72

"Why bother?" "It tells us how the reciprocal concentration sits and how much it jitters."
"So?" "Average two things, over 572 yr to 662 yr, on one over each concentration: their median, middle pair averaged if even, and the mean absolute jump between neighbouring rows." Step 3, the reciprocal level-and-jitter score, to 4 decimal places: 0.0610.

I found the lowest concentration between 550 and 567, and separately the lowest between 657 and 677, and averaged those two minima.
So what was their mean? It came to 8.27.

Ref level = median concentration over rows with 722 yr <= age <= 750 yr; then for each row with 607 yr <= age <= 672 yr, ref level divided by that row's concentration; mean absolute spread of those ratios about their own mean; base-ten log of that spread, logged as -1.83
